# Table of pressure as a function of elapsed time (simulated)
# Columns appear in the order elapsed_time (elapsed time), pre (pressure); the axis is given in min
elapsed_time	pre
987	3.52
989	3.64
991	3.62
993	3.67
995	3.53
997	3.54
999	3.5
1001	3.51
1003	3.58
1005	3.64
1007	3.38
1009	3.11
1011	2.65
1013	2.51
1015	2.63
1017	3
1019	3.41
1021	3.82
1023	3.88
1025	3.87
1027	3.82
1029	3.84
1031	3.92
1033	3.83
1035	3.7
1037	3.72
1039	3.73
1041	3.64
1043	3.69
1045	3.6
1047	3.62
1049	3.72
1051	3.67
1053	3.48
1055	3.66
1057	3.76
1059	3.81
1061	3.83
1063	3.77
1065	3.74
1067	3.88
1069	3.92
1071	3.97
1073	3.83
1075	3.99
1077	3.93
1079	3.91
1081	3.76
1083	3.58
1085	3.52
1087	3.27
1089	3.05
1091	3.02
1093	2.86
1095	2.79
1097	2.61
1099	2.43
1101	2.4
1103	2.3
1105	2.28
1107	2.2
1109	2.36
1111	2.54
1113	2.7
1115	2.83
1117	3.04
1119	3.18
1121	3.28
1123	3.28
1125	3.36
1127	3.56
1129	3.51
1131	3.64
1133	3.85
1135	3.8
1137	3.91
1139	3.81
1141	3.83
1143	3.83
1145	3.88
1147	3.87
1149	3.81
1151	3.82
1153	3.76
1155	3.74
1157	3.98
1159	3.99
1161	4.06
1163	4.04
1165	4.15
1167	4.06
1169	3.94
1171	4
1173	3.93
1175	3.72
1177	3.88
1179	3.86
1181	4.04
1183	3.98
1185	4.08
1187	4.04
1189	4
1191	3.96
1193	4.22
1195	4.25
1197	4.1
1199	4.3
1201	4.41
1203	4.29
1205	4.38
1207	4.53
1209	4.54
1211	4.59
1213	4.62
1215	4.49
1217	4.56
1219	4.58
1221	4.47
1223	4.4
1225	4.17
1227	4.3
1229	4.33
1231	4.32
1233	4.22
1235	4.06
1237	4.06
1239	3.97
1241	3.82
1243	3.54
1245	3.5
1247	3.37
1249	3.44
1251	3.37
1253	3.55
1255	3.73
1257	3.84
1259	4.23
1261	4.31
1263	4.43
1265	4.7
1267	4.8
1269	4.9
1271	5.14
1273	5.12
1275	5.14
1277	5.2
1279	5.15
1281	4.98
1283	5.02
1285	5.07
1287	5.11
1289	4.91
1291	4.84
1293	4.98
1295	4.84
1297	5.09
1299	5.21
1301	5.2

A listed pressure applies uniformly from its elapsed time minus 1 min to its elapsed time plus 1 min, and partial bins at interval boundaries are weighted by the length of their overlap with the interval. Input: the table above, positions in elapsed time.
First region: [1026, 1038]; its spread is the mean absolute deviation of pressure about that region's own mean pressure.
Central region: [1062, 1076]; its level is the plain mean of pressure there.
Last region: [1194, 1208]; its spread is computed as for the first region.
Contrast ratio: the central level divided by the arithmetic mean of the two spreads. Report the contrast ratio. 47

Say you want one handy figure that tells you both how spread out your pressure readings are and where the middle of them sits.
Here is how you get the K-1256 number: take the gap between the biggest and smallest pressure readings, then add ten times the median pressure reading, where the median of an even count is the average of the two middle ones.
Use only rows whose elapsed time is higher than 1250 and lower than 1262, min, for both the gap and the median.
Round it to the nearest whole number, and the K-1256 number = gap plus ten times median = 39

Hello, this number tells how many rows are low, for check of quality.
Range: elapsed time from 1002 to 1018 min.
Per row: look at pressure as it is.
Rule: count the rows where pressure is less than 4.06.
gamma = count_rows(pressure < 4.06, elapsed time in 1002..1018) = 8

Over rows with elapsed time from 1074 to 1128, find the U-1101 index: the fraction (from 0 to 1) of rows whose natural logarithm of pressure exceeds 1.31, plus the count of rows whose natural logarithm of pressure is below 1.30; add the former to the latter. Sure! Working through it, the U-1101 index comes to 23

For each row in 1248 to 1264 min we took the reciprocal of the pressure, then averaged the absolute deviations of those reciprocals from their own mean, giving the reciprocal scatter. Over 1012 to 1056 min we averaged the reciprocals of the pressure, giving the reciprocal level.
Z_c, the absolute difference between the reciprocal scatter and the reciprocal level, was 0.260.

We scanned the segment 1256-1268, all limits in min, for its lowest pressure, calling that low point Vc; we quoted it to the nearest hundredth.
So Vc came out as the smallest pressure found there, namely 3.84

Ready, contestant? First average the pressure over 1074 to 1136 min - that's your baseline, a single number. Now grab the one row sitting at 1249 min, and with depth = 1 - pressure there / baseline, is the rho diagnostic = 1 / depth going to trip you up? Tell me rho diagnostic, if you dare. -10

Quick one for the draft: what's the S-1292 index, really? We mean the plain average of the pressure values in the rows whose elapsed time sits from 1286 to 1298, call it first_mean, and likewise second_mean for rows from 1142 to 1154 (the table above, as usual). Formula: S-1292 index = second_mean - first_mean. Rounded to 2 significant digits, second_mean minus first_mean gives -1.1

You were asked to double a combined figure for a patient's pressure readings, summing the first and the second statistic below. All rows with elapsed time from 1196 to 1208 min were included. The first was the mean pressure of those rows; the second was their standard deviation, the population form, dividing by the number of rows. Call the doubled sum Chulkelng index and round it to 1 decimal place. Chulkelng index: 8.9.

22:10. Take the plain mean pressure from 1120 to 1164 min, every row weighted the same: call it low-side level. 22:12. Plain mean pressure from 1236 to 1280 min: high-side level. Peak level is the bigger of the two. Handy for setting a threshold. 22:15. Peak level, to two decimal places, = 4.24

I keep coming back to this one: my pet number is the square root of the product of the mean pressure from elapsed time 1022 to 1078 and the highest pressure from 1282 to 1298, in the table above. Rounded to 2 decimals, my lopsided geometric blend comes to 4.39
